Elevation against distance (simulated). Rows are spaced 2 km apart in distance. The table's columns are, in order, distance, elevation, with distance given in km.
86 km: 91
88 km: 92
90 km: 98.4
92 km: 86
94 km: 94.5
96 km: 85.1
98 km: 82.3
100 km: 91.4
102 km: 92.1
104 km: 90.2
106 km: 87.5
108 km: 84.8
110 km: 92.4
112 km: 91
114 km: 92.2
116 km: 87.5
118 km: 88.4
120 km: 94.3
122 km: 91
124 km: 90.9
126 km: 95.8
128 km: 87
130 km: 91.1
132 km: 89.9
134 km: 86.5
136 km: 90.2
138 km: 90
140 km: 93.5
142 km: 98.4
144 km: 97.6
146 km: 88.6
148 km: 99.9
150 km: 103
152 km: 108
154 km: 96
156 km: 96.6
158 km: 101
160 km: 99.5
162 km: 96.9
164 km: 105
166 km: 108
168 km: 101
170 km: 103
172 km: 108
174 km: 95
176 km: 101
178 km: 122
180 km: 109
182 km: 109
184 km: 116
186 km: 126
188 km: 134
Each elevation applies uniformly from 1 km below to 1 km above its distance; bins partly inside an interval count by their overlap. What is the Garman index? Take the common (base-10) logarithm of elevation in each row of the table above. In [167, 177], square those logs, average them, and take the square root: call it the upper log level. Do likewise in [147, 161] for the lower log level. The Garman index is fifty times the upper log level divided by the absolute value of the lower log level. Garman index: 50.1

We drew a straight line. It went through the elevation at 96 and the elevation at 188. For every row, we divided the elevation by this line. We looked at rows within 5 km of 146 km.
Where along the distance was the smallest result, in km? 146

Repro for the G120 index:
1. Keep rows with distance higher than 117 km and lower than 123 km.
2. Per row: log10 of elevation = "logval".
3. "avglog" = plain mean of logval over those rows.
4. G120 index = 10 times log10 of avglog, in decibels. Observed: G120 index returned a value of 2.92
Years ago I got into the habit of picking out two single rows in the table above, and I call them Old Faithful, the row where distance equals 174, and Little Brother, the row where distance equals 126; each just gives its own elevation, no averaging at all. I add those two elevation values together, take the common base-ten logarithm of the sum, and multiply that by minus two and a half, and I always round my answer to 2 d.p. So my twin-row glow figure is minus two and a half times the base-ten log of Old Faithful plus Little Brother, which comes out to -5.70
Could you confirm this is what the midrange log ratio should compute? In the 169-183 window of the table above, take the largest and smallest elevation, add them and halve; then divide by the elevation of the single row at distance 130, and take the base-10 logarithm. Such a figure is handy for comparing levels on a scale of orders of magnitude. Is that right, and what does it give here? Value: 0.076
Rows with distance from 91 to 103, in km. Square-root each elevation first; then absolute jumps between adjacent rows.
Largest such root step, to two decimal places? 0.50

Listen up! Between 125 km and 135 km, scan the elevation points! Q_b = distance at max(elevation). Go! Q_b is 126 km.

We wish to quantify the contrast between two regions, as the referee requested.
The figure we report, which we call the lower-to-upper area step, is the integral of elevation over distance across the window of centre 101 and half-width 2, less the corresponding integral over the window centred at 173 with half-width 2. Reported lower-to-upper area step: -39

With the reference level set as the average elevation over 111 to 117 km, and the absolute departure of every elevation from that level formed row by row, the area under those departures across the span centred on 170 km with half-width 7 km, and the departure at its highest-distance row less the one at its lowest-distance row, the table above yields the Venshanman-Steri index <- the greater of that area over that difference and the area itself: 179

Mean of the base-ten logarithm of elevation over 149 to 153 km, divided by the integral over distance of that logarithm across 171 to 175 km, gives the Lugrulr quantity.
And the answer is 0.252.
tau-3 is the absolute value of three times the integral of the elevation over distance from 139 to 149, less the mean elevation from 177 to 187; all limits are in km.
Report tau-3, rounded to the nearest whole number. 2752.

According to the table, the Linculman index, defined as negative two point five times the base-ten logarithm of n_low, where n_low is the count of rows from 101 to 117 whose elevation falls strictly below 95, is -2.3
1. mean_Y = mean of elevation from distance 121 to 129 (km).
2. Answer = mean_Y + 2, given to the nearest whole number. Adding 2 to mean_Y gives 93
